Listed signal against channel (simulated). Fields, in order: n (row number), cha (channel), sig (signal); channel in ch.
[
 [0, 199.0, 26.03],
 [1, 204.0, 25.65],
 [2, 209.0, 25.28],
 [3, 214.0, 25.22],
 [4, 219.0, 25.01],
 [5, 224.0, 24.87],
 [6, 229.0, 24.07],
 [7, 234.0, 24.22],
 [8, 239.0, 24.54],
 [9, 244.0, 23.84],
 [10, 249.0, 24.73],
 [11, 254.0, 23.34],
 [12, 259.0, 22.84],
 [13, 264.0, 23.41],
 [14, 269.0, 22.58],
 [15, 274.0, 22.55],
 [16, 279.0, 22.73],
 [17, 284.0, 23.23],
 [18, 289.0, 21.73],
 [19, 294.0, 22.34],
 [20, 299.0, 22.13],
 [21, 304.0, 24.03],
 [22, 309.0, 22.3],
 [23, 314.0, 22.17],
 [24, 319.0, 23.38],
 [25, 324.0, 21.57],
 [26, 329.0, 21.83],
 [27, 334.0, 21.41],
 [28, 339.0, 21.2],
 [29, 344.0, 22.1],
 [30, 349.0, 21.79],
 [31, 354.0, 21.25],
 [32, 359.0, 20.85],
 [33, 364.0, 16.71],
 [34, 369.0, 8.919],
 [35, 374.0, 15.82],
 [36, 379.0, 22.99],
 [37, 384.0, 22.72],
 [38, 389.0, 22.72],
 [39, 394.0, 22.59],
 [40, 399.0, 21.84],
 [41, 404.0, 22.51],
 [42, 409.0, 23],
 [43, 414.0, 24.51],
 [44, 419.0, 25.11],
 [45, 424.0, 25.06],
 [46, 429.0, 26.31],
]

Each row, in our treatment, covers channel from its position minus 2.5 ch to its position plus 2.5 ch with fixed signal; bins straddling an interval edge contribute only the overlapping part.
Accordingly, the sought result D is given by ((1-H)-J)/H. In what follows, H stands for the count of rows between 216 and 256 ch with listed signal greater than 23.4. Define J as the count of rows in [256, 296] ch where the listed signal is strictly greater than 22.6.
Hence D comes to -1.4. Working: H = 7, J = 4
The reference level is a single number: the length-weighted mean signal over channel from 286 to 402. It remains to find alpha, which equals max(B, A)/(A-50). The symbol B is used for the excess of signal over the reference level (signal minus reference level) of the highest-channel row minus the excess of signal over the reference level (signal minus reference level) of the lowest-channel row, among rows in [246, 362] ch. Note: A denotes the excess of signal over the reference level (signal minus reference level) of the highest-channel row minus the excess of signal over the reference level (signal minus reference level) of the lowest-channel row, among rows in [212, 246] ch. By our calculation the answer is 0.03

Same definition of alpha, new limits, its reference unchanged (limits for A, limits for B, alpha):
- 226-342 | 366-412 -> -0.27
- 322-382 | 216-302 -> -0.03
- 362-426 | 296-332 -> -0.20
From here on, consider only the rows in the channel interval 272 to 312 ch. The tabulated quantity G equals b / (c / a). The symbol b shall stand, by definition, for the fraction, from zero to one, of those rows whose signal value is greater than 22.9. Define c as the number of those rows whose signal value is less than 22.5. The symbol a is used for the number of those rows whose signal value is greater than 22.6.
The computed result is 0.19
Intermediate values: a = 3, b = 0.25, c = 4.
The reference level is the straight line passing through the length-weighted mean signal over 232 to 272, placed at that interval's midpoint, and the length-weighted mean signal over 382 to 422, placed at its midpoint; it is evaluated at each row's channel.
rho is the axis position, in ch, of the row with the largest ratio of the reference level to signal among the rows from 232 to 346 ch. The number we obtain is 339.0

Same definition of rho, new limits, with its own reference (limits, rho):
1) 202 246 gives 244.0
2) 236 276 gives 274.0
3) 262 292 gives 289.0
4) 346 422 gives 369.0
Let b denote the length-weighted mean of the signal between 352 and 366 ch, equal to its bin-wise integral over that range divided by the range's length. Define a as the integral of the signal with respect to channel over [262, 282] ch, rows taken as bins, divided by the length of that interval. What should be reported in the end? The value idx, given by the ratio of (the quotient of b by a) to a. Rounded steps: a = 22.8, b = 20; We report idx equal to 0.038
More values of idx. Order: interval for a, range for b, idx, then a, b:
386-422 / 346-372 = 0.033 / 23.2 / 18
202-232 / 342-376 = 0.029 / 25.0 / 18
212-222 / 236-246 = 0.038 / 25.1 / 24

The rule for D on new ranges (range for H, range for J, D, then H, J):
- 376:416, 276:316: -3.0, 1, 3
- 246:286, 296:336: -1.5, 2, 2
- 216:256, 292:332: -1.1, 7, 2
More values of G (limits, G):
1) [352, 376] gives 0.00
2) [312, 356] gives 0.01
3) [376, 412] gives 1.14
